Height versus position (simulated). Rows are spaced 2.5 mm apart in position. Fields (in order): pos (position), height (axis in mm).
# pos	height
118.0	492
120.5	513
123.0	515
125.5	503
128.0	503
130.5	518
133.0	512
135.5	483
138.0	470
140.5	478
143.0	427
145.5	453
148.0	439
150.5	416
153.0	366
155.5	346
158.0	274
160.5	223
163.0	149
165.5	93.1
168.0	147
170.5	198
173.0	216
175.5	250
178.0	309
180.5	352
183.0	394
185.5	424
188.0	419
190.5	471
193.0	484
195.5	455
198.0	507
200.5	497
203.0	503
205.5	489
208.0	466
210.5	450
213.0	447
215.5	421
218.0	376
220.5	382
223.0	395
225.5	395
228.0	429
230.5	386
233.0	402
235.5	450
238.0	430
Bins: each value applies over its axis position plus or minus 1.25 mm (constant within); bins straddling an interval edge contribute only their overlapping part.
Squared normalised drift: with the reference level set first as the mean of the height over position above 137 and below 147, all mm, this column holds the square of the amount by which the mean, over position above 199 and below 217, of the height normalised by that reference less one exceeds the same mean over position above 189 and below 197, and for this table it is 0.00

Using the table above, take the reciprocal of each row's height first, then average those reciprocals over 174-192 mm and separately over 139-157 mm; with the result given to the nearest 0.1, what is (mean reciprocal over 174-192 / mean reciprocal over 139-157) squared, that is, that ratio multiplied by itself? 1.3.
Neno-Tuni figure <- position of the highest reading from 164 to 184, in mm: 183.0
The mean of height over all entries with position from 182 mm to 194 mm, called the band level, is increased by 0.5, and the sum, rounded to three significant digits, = 439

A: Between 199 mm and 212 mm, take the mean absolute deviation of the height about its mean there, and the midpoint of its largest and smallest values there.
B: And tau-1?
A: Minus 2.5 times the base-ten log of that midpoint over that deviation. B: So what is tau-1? -3.5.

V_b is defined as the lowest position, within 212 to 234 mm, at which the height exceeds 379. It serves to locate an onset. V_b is 213.0 mm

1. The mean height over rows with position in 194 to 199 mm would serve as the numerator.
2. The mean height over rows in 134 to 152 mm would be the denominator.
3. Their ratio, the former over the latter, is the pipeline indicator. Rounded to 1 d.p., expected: 1.1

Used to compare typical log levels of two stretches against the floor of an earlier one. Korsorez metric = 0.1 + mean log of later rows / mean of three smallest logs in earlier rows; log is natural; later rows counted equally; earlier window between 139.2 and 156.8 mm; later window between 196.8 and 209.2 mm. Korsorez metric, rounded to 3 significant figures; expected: 1.15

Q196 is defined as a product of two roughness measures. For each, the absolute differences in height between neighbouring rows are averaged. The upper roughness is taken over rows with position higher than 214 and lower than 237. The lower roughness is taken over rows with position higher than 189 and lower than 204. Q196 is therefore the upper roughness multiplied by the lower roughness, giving 564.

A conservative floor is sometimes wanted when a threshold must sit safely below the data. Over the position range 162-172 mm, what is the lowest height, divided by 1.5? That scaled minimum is 62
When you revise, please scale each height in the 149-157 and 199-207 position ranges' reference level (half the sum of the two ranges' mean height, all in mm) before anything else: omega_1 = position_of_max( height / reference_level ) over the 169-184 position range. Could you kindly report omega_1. 183.0 mm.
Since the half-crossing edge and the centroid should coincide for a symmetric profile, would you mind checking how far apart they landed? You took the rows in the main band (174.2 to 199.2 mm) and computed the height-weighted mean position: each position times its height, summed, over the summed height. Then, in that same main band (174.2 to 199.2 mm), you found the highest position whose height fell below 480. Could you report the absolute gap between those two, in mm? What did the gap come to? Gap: 7.5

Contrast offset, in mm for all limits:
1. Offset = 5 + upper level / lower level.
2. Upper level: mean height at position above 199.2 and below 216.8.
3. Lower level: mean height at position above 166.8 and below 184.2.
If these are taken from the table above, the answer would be 6.75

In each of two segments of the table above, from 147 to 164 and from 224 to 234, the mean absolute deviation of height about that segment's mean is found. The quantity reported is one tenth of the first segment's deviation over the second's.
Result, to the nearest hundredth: 0.66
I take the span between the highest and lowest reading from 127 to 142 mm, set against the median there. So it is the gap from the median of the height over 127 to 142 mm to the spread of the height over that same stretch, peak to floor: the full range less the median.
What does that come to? -445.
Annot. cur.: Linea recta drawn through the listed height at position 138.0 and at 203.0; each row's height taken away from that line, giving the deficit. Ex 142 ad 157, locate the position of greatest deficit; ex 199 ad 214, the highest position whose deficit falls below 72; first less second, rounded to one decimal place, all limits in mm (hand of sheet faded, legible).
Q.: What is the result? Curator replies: -57.5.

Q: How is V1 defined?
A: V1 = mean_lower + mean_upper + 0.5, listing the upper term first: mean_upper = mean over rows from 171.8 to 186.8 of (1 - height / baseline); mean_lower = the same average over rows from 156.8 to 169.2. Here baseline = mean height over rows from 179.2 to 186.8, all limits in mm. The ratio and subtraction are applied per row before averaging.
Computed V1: 1.2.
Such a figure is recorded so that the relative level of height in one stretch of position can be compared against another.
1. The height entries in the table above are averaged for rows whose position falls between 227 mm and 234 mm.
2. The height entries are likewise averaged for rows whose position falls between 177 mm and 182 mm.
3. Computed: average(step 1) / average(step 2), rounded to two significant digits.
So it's 1.2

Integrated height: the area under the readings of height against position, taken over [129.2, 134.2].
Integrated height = 2575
